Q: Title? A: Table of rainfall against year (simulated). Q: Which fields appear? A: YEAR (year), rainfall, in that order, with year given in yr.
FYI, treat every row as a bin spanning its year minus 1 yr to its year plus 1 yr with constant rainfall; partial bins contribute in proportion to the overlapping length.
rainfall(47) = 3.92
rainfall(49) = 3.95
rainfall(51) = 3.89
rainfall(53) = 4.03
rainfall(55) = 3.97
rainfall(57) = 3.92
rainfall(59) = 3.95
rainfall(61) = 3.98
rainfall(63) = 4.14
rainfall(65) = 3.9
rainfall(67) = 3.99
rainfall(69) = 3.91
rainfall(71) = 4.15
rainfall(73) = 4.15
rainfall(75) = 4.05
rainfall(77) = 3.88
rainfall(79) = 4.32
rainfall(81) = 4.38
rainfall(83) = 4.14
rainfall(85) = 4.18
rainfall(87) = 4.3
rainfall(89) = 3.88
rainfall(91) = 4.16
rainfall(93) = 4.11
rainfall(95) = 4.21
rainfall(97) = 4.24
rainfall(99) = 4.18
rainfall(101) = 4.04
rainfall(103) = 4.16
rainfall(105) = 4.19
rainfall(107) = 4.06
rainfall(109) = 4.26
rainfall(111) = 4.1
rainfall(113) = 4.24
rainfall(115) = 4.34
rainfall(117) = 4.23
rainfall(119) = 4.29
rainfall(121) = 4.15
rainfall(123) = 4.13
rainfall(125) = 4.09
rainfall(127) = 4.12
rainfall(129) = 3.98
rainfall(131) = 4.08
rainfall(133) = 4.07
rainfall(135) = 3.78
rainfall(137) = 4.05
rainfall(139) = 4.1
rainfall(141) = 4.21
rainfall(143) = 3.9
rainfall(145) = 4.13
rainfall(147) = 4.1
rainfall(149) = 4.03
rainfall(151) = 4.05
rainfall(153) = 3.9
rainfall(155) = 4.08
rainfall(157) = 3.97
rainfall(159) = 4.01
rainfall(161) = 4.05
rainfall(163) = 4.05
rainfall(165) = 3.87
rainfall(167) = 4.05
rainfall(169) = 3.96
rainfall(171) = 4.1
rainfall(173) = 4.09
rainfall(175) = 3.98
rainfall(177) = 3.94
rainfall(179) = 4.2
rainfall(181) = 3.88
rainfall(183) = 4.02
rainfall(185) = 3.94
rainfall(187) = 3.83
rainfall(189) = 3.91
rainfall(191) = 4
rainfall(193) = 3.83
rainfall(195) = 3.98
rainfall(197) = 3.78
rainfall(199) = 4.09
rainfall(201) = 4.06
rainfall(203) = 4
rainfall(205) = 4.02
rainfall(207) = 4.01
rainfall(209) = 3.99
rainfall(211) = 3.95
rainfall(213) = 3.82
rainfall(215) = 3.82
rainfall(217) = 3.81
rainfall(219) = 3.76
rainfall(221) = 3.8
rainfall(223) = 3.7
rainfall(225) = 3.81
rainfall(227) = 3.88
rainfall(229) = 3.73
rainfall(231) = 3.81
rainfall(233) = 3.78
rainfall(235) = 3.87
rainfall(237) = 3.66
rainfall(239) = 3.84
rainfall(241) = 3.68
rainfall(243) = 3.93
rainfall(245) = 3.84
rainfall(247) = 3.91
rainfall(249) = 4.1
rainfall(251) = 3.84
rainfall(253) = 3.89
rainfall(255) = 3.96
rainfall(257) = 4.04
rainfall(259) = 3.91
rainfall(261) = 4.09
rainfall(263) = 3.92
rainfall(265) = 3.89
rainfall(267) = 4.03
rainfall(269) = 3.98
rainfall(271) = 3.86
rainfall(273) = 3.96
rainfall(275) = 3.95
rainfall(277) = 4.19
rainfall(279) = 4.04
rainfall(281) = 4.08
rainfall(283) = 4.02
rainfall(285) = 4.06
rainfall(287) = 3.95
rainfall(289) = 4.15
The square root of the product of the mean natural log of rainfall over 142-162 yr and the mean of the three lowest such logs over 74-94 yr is 1.38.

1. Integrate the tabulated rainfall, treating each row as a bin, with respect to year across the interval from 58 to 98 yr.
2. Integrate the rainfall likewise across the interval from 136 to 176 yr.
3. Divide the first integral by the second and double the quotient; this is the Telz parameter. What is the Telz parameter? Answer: 2.03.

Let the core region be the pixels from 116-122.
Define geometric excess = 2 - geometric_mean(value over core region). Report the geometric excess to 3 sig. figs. -2.22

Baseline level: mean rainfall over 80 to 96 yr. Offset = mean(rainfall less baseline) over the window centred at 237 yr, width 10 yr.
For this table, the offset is -0.40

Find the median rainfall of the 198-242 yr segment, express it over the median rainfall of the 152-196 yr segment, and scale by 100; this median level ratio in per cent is 96.0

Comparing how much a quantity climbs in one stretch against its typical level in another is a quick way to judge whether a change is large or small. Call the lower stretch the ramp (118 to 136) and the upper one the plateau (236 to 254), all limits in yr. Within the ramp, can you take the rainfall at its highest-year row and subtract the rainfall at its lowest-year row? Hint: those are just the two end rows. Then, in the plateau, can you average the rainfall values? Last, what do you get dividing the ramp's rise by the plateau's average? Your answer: -0.13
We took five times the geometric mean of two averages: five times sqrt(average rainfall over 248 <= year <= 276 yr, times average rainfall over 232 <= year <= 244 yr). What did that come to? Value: 19.4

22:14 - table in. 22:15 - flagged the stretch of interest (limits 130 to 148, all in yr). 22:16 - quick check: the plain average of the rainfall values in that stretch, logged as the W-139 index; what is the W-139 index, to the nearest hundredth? 4.05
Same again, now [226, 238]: 3.79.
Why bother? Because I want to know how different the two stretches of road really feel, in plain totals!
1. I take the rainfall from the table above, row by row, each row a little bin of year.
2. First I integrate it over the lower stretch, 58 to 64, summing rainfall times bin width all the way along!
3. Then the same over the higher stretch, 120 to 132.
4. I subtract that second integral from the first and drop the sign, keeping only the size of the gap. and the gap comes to 25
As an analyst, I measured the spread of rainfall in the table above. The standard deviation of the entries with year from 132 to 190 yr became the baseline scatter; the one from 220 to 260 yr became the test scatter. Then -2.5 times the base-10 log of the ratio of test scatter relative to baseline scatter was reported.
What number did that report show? -0.1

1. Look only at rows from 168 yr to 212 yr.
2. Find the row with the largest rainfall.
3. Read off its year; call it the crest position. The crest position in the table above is 179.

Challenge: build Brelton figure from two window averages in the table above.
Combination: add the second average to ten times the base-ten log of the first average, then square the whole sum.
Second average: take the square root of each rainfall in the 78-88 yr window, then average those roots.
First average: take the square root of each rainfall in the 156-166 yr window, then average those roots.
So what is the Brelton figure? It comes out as 25.7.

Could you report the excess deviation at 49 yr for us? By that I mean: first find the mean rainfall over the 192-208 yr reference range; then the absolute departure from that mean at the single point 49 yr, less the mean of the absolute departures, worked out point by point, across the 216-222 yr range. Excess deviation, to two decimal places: -0.16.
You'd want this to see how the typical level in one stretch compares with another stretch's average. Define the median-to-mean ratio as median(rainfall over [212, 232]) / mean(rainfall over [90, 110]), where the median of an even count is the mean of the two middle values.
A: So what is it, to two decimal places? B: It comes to 0.92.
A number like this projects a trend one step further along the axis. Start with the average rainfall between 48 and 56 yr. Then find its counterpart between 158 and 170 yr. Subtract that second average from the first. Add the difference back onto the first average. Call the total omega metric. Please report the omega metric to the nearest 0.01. 3.92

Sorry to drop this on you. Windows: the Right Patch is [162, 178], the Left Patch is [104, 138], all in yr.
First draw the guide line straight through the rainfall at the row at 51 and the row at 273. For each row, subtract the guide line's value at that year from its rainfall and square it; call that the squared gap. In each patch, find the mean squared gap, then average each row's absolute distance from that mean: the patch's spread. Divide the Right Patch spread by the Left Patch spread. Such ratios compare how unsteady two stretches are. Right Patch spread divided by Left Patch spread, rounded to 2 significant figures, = 0.23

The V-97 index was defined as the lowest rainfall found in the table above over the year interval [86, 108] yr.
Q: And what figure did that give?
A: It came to 3.88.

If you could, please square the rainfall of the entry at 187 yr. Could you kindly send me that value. 14.7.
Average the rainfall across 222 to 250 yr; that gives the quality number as 3.82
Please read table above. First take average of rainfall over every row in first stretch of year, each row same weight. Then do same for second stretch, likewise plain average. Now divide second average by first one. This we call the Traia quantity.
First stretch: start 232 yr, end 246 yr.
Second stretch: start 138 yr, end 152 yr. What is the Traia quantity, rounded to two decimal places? 1.07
